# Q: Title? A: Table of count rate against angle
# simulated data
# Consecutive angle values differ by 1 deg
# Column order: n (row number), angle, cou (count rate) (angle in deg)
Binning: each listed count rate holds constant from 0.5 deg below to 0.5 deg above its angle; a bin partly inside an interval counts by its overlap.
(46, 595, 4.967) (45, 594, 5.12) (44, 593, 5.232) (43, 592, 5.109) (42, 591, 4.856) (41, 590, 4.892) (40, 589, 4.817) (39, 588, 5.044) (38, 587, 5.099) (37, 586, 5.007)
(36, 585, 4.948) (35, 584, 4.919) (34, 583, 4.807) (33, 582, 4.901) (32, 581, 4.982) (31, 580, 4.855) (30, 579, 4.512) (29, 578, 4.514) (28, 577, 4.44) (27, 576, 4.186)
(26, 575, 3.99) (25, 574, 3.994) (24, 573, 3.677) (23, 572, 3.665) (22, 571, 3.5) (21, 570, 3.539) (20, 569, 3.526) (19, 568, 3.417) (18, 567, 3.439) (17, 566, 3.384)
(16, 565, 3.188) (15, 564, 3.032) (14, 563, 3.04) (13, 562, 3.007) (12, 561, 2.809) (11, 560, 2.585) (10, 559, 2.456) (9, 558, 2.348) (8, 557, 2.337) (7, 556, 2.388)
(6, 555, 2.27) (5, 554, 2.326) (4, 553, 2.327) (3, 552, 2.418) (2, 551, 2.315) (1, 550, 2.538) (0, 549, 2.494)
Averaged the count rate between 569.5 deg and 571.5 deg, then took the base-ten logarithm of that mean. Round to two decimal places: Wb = 0.55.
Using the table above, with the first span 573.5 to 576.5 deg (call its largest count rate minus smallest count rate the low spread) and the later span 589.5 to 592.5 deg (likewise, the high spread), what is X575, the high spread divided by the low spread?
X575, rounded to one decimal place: 1.3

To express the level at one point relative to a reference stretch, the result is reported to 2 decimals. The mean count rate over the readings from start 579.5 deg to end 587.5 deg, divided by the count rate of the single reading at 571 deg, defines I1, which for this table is 1.41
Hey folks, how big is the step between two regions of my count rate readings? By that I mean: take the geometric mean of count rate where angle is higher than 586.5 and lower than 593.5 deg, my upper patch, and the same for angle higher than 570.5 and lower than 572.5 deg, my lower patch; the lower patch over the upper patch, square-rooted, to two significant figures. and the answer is 0.85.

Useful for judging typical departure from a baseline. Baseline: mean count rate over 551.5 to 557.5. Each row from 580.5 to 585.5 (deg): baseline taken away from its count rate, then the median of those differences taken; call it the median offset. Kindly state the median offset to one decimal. 2.6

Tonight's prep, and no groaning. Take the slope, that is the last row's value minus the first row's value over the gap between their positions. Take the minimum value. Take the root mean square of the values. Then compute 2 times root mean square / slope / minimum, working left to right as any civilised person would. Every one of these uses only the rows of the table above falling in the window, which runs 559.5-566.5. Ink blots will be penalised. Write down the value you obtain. 18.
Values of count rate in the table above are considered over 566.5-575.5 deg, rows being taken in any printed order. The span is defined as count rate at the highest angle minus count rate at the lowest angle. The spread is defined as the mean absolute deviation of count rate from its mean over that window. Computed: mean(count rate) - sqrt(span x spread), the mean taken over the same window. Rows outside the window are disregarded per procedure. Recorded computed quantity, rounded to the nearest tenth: 3.3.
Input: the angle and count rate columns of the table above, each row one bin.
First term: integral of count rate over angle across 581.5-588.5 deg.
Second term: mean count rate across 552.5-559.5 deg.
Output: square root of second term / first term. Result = 0.260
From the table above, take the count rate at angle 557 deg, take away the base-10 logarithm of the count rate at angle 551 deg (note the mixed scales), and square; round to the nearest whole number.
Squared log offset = 4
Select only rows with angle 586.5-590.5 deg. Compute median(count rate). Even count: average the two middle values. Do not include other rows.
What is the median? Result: 5.0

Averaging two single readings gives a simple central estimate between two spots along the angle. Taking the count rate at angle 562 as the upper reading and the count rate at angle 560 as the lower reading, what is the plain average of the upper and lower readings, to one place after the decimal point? 2.8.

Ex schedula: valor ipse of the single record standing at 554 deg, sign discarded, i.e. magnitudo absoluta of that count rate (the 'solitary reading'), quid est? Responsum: 2.3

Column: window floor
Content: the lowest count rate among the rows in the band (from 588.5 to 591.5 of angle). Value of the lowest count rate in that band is 4.817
